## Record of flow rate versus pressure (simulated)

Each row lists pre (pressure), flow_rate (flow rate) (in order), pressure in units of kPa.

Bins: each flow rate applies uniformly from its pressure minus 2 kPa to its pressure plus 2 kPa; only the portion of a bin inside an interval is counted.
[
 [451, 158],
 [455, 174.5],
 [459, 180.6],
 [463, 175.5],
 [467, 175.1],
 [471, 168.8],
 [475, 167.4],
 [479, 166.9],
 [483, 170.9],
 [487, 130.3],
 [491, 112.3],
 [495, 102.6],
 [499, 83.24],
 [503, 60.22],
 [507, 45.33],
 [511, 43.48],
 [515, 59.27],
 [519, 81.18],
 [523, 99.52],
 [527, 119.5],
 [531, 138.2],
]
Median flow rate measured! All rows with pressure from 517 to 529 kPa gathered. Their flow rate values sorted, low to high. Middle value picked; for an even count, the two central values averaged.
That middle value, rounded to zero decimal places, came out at 100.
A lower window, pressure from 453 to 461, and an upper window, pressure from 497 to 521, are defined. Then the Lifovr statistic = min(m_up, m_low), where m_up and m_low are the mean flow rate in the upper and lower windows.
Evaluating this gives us 62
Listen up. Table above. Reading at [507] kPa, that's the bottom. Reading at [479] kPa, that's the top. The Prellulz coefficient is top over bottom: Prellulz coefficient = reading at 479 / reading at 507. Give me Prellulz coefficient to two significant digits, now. 3.7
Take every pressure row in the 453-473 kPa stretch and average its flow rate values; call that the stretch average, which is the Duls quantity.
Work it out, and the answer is 175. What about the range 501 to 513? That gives 50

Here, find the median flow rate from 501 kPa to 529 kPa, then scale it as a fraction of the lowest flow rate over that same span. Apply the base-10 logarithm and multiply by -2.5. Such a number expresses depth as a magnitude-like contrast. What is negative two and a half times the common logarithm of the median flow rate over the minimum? -0.4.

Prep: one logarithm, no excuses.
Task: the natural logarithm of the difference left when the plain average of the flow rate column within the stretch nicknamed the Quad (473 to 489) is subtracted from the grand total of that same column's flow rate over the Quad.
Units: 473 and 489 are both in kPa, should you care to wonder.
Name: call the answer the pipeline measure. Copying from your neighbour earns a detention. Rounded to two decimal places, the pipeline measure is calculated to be 6.17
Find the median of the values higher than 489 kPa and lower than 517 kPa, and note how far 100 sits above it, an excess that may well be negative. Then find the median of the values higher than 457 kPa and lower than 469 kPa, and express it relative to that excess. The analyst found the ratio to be 4.41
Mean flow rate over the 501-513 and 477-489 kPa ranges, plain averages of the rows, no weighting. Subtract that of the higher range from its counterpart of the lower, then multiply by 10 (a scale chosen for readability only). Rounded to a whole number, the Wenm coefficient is 1064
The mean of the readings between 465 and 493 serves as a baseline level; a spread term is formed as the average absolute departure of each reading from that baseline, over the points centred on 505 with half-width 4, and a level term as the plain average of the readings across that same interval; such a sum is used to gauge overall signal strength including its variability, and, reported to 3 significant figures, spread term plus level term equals 156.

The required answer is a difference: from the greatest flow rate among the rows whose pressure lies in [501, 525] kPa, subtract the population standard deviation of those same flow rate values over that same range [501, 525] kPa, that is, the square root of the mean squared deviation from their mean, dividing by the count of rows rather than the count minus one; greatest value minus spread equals 80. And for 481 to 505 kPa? 136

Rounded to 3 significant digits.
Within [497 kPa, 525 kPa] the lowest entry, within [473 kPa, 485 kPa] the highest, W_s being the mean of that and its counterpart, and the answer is 107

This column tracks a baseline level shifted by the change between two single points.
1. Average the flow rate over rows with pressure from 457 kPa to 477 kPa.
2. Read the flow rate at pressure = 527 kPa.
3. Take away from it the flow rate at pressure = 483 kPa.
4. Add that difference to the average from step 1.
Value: 122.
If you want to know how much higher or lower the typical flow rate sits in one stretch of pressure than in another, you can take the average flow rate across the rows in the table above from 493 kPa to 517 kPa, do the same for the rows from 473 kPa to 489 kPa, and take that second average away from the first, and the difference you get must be -93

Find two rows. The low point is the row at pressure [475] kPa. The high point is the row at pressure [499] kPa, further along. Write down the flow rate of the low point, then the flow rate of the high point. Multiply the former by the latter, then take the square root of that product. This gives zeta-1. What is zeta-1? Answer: 118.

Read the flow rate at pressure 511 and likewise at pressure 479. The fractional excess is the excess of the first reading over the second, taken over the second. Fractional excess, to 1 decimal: -0.7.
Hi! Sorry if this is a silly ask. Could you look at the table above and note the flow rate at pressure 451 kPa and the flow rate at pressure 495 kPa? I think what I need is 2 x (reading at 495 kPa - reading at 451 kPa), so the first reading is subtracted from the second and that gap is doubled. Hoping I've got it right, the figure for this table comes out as -111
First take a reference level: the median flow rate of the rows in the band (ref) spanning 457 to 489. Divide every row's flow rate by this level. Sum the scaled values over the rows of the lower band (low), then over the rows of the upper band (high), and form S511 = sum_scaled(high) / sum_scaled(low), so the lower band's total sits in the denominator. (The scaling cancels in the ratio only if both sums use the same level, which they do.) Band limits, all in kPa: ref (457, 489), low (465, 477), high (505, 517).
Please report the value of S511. 0.29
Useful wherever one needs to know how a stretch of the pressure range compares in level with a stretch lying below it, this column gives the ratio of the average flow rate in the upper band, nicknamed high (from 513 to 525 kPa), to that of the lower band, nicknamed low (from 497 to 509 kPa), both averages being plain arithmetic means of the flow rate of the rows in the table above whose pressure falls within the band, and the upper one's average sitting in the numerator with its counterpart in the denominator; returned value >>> 1.3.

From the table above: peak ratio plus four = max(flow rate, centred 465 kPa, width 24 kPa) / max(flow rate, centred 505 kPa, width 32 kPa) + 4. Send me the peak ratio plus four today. 5.6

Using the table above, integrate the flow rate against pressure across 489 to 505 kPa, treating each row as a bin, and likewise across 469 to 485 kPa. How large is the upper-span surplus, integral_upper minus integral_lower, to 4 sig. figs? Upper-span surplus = -1263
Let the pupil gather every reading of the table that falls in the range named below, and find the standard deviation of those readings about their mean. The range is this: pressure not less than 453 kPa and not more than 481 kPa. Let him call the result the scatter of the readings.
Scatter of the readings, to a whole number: 5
